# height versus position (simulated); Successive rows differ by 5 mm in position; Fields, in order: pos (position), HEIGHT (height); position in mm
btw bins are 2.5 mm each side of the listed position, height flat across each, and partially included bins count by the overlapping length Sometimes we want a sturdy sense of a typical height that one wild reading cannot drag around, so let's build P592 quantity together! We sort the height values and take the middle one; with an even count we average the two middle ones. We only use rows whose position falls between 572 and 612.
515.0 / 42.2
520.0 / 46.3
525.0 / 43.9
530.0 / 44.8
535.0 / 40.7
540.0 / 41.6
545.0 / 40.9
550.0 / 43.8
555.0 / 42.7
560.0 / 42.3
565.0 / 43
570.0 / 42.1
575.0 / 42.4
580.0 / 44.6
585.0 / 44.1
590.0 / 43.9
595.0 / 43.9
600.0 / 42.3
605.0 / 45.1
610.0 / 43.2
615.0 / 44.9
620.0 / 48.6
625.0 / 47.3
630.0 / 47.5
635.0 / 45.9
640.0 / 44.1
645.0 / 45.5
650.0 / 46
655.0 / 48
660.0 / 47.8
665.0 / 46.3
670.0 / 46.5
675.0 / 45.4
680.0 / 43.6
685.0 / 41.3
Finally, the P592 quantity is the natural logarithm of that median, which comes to 3.78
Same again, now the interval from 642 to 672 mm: 3.84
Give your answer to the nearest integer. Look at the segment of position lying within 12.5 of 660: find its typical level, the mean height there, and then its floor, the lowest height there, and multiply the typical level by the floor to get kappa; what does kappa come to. 2158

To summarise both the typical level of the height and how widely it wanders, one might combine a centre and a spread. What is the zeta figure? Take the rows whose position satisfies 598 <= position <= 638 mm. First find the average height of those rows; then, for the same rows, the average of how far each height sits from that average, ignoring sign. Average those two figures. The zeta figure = 23.7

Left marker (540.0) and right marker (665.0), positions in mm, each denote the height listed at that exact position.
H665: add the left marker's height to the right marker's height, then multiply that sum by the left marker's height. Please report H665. 3657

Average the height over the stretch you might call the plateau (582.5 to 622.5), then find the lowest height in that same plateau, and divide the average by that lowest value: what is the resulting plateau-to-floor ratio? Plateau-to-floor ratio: 1.052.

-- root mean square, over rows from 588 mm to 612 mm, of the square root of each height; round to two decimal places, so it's 6.61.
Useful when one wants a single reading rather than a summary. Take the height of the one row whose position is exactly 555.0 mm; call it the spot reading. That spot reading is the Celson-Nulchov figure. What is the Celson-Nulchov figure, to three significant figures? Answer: 42.7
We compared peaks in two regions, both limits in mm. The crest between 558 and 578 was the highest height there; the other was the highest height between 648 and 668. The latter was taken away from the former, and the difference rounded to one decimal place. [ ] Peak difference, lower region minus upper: -5.0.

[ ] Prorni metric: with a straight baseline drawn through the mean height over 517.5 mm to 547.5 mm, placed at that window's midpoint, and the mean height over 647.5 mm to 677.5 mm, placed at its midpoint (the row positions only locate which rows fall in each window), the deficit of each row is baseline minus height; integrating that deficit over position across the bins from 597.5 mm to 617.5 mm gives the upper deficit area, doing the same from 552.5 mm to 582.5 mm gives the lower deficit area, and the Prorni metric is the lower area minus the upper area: 10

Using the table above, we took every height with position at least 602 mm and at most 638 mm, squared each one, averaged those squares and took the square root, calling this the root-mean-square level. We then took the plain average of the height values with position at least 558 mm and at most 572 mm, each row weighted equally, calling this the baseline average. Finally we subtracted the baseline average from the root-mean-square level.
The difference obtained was 3.6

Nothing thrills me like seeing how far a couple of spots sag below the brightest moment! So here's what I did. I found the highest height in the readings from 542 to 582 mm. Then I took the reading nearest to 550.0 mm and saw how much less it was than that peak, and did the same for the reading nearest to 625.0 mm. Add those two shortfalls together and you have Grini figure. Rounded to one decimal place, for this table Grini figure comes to -1.9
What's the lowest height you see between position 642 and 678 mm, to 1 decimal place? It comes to 45.4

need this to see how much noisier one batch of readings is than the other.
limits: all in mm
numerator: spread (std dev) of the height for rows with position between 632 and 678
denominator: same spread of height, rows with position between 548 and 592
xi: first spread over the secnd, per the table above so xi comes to 1.3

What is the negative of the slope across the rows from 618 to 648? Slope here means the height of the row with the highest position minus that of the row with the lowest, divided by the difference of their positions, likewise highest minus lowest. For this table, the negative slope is 0.12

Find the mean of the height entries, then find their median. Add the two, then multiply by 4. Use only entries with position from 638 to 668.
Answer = 370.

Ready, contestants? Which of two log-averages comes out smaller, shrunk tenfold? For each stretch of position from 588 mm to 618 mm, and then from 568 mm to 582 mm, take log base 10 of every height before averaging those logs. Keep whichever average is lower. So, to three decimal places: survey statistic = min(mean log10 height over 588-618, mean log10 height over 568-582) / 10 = 0.163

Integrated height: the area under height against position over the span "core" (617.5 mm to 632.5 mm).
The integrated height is 717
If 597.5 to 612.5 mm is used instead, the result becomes 653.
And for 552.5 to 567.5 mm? 640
